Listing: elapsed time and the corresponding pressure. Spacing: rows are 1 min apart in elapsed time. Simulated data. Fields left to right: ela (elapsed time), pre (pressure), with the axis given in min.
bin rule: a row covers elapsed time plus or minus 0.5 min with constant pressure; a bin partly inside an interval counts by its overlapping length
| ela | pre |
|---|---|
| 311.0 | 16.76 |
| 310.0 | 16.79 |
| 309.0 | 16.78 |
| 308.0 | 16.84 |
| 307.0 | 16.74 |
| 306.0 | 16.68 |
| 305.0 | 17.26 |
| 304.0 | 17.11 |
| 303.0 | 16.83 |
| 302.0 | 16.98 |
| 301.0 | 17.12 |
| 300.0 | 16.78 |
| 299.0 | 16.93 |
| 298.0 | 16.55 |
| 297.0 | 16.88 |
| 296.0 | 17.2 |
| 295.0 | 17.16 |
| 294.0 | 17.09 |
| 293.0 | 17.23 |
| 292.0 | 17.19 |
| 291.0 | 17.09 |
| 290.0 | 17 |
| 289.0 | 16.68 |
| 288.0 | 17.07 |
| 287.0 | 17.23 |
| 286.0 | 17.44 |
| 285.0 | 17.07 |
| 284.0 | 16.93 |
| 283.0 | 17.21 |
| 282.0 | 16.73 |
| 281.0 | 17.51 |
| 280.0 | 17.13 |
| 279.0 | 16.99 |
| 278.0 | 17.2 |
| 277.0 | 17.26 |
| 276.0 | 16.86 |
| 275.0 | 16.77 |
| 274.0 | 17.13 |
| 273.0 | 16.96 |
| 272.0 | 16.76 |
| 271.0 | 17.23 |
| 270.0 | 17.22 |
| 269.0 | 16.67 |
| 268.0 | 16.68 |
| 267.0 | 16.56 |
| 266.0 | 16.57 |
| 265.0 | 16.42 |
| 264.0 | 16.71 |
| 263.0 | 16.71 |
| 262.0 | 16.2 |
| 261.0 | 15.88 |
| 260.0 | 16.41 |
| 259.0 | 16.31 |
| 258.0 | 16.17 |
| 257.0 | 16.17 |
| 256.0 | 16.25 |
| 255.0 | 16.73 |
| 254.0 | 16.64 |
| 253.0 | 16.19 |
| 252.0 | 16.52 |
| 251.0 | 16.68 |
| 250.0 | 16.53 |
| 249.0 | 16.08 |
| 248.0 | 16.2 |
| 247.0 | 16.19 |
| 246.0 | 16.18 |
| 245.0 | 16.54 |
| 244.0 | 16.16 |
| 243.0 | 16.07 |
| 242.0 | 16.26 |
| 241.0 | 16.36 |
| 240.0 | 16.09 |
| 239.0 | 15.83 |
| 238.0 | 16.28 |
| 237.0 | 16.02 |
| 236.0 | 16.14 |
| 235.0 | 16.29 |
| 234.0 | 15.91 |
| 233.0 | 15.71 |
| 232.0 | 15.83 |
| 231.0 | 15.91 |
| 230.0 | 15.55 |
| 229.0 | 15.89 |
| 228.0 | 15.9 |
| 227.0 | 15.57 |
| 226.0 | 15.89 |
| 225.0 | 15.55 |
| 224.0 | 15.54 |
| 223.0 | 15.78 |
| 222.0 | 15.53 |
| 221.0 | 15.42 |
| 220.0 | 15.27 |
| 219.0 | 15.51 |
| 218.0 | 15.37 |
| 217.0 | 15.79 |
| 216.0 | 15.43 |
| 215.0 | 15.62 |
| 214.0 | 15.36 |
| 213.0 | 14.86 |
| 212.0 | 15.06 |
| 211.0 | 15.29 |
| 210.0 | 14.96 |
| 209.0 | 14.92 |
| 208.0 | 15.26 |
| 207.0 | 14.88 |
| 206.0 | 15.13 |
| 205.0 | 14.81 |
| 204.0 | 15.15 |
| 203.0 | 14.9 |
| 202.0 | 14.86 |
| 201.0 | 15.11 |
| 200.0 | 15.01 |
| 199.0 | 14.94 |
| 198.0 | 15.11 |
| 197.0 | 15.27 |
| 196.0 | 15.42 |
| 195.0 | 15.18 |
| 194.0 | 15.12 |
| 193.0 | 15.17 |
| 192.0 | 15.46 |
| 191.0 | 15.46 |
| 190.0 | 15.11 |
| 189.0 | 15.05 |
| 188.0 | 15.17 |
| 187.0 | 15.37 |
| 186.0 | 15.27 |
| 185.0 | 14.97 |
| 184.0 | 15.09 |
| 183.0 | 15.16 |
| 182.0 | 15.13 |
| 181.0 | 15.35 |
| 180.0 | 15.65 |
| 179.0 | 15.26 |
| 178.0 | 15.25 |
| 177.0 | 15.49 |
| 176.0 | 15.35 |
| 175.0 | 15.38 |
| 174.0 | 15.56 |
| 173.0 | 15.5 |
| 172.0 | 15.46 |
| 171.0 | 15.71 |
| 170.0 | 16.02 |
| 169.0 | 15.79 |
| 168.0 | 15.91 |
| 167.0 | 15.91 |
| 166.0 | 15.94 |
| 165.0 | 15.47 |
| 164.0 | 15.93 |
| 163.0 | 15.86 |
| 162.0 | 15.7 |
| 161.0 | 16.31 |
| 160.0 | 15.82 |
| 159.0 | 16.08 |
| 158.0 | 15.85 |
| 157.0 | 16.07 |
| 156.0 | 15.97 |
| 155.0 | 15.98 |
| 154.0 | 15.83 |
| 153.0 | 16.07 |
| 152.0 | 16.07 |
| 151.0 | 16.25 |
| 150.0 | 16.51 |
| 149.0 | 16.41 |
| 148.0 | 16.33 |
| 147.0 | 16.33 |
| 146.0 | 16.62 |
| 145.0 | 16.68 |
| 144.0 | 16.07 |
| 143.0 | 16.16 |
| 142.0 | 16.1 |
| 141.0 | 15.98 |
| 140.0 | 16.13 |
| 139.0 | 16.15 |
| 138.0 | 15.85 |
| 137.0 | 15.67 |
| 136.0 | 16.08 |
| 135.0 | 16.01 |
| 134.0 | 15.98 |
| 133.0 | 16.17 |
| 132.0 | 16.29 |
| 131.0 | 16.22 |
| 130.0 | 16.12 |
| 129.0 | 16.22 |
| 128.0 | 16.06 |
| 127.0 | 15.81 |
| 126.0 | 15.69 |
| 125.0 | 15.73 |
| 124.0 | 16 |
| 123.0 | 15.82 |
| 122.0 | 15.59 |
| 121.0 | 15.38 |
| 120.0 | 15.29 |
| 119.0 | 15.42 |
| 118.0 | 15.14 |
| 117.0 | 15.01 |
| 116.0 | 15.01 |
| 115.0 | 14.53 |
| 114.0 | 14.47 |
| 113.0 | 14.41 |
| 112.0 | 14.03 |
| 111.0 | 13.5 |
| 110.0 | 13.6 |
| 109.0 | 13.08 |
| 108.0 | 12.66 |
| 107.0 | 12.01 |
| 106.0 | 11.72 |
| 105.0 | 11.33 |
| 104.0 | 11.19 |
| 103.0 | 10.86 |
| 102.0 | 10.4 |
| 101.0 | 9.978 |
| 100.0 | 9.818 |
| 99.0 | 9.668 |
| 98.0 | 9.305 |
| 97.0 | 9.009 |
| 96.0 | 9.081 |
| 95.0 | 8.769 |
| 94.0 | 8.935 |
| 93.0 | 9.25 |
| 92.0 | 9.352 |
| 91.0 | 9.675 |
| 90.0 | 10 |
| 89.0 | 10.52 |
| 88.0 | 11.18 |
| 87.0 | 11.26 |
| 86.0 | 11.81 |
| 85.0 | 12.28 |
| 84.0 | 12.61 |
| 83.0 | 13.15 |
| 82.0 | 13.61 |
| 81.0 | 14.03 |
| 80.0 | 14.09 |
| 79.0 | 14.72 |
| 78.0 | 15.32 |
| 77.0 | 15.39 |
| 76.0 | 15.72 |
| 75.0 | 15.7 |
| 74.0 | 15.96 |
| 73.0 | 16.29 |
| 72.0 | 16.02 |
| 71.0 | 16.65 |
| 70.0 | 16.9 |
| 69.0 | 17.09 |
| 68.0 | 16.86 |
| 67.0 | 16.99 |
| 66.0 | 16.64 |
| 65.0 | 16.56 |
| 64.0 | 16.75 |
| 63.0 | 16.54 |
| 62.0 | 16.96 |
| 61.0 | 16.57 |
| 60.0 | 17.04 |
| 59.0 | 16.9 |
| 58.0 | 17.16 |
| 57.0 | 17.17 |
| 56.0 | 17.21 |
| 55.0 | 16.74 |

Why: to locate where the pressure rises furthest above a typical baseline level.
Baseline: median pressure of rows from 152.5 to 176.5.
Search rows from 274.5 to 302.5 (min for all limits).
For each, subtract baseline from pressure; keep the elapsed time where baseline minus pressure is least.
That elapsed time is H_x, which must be 281.0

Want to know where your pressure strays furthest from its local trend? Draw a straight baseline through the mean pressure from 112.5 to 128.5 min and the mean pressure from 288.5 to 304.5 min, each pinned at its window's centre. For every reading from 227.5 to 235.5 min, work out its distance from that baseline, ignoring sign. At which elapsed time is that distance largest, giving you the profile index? 230.0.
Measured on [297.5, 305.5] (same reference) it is 298.0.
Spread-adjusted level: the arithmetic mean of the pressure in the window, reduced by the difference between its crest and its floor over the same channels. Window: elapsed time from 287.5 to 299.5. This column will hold 16.3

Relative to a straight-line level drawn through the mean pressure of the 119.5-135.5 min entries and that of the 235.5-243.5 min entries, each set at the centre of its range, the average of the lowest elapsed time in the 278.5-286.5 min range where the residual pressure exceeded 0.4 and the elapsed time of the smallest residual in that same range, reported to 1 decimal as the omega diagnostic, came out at 280.5 min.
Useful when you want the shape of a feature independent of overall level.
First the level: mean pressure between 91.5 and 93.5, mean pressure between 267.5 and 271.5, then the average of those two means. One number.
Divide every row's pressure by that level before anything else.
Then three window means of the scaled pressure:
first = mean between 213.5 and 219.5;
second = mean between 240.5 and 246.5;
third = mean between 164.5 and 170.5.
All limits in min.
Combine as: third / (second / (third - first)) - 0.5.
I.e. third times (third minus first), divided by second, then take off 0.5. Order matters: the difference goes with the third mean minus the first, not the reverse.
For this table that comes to -0.476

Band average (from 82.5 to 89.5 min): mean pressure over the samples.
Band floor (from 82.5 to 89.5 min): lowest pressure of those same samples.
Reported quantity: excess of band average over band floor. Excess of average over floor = 1.31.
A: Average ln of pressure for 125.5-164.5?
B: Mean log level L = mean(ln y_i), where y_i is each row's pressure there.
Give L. 2.78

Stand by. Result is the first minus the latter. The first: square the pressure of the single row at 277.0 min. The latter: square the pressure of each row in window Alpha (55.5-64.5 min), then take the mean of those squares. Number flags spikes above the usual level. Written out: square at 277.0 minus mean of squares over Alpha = 11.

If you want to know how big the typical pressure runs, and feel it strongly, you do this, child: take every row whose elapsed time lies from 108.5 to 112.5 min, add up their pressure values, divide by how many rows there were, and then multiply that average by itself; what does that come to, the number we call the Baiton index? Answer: 184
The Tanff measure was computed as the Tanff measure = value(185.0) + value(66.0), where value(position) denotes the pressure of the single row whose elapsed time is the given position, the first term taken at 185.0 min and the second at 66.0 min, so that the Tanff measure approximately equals 31.6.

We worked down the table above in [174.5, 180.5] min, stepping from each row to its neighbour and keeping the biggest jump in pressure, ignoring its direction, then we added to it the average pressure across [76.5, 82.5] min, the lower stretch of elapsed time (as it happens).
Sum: 14.9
